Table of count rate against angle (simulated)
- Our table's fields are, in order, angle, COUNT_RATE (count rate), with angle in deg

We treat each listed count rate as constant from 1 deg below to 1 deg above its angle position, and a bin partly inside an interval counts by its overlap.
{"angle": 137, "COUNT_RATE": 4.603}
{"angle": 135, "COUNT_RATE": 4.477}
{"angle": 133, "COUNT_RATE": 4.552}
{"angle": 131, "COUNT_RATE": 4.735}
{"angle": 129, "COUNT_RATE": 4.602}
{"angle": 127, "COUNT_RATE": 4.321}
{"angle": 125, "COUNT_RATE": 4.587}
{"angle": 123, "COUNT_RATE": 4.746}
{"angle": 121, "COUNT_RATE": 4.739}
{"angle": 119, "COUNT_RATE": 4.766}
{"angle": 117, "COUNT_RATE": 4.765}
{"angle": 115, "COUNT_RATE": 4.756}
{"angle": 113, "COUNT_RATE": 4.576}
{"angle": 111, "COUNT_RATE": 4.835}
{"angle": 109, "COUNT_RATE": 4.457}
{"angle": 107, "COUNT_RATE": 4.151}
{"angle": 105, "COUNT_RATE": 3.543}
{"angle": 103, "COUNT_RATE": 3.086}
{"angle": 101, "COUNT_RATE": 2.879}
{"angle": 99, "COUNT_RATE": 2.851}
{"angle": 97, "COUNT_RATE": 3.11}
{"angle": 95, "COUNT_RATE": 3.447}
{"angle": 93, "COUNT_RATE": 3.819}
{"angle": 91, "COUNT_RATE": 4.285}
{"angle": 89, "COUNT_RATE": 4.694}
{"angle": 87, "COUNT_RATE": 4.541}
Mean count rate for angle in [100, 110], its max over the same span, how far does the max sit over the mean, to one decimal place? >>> 0.8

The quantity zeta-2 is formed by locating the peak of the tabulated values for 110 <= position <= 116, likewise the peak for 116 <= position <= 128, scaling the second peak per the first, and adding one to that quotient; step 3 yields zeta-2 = 1.99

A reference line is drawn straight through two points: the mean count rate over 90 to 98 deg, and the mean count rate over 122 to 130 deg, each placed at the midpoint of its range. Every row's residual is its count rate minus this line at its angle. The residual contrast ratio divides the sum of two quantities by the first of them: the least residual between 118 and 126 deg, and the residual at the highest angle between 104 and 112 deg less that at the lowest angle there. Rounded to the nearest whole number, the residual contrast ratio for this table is 23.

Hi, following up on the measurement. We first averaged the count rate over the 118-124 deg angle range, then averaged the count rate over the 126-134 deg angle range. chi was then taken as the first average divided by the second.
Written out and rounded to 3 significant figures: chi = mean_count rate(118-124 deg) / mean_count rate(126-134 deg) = 1.04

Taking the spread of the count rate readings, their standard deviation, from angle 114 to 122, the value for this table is 0.01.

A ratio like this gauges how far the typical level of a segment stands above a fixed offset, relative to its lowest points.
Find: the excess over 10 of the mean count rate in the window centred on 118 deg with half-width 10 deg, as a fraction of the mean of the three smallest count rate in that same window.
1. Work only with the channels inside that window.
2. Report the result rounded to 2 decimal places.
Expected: -1.20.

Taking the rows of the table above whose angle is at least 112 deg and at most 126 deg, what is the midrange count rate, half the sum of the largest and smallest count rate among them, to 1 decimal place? 4.7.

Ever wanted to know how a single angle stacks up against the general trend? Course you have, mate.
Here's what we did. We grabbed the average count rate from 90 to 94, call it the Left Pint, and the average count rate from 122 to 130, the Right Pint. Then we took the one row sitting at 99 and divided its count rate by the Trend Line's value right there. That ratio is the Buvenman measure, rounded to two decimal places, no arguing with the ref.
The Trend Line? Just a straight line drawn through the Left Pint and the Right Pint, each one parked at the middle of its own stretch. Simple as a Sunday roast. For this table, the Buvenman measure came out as 0.69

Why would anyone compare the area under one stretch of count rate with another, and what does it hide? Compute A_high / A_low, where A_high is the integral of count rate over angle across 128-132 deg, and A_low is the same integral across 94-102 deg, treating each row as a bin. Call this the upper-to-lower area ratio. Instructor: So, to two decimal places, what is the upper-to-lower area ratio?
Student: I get 0.76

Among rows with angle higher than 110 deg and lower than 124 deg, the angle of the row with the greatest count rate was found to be 111 deg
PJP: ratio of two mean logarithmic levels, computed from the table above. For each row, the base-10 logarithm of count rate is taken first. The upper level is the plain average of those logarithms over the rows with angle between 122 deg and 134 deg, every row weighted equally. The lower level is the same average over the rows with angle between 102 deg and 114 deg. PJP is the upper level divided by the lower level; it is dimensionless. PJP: 1.09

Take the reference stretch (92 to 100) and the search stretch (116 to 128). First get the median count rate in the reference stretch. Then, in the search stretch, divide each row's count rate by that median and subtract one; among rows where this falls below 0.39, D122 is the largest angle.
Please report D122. 127 deg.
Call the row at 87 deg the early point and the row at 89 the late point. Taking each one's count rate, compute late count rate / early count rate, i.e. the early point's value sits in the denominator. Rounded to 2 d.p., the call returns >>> 1.03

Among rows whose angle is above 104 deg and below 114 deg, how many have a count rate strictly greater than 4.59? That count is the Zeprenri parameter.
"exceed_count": 1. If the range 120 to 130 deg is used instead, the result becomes 3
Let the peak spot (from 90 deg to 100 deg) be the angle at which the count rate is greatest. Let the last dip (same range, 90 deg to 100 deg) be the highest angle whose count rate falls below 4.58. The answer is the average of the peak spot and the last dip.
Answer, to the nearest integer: 95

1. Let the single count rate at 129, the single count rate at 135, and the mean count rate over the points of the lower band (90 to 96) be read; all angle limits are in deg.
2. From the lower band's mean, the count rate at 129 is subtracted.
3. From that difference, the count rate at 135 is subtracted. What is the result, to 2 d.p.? -5.23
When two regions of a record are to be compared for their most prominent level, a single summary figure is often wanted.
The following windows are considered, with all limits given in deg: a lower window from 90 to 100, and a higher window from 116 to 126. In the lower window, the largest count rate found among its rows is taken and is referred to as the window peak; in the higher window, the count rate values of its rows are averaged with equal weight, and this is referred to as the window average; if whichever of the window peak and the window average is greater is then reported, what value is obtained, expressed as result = 4.72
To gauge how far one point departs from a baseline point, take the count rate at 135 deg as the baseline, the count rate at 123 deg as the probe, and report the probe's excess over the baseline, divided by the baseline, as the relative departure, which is 0.060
